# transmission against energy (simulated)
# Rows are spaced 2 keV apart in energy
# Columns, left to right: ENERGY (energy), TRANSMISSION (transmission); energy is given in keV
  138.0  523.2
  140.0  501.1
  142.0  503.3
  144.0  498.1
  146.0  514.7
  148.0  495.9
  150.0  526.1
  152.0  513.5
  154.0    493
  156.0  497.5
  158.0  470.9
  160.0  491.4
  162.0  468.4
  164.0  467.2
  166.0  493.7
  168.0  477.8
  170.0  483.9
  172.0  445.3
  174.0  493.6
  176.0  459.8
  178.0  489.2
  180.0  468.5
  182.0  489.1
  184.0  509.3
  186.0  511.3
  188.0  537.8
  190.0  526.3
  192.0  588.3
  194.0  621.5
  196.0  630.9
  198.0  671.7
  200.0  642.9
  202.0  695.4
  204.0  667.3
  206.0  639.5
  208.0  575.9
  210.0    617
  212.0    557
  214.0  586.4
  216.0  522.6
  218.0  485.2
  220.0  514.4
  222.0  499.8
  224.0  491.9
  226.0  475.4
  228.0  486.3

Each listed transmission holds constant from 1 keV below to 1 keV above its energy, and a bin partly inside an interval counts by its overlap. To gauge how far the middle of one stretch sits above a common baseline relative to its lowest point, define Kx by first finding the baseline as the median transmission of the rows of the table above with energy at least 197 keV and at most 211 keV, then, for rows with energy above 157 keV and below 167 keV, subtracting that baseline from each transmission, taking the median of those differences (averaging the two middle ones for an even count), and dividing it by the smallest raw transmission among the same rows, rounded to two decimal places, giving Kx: -0.37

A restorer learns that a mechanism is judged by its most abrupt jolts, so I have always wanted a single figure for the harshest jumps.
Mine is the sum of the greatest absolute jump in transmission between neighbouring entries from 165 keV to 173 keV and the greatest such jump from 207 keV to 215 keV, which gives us 99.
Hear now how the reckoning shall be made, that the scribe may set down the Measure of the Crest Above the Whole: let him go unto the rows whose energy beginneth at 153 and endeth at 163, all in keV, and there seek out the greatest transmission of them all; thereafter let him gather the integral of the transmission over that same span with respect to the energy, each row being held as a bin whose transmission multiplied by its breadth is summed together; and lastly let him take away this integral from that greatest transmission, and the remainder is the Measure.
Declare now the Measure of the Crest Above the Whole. -4345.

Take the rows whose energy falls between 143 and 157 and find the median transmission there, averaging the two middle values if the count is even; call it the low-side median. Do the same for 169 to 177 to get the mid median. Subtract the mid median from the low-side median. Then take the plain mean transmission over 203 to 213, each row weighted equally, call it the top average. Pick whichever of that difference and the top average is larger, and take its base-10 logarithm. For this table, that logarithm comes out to 2.786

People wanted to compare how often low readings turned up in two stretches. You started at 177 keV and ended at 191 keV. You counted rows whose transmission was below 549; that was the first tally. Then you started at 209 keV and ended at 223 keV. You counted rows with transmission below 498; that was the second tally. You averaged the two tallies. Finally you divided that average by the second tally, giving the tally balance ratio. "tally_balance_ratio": 4.0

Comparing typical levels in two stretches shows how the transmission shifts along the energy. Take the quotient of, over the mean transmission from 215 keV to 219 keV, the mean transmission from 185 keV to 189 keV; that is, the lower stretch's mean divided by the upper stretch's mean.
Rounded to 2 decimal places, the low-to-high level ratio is 1.04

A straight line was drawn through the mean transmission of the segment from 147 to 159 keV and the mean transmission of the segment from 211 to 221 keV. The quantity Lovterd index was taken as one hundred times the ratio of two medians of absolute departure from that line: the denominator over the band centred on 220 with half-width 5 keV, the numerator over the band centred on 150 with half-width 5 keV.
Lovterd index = 40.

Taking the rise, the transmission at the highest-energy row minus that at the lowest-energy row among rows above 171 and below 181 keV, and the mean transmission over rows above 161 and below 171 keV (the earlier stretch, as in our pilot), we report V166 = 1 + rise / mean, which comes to 1.05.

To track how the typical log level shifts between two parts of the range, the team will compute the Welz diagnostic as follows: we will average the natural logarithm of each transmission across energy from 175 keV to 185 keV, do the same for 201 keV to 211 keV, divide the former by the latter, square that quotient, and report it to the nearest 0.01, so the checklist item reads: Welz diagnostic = 0.92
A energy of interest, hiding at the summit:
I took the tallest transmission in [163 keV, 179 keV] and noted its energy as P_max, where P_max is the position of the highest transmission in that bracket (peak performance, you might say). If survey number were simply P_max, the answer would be 166.0 keV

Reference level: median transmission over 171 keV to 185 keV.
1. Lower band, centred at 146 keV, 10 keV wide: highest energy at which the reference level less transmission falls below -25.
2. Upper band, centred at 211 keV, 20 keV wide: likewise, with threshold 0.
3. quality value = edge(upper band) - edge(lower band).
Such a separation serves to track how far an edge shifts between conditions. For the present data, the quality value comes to 70 keV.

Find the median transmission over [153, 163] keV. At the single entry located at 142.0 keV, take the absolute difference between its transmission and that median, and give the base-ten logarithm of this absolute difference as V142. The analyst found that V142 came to 1.08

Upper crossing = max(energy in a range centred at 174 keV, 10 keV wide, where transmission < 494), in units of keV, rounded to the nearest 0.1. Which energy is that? 178.0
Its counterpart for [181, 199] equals 182.0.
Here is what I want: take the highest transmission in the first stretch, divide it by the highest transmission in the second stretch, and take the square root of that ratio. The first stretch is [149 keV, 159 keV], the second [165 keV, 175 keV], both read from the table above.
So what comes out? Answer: 1.03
